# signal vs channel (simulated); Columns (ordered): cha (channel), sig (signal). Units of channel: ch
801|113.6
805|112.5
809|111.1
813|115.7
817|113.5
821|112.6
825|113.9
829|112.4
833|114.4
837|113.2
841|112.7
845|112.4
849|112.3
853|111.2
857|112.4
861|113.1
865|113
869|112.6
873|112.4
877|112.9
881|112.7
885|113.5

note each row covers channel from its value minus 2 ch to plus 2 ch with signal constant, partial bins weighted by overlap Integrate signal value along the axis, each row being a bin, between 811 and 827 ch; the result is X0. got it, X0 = 1823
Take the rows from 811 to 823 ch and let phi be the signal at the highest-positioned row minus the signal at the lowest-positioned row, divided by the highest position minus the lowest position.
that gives -0.39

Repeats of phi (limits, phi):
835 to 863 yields 0.00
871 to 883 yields 0.04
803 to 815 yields 0.40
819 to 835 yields 0.15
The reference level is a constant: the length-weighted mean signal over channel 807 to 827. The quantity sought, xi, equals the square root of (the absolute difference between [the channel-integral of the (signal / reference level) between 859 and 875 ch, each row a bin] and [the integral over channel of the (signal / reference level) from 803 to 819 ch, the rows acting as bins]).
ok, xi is 0.24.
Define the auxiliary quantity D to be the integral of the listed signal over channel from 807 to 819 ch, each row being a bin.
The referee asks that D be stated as 1361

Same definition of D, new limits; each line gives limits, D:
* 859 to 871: 1355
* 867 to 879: 1352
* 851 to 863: 1347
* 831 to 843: 1361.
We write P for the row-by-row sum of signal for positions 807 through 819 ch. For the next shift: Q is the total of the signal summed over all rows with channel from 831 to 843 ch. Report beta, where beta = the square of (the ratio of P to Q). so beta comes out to 1.000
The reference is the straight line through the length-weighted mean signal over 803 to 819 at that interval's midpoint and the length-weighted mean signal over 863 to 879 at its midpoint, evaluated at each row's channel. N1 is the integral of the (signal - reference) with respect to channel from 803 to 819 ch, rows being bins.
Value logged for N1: 0.0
